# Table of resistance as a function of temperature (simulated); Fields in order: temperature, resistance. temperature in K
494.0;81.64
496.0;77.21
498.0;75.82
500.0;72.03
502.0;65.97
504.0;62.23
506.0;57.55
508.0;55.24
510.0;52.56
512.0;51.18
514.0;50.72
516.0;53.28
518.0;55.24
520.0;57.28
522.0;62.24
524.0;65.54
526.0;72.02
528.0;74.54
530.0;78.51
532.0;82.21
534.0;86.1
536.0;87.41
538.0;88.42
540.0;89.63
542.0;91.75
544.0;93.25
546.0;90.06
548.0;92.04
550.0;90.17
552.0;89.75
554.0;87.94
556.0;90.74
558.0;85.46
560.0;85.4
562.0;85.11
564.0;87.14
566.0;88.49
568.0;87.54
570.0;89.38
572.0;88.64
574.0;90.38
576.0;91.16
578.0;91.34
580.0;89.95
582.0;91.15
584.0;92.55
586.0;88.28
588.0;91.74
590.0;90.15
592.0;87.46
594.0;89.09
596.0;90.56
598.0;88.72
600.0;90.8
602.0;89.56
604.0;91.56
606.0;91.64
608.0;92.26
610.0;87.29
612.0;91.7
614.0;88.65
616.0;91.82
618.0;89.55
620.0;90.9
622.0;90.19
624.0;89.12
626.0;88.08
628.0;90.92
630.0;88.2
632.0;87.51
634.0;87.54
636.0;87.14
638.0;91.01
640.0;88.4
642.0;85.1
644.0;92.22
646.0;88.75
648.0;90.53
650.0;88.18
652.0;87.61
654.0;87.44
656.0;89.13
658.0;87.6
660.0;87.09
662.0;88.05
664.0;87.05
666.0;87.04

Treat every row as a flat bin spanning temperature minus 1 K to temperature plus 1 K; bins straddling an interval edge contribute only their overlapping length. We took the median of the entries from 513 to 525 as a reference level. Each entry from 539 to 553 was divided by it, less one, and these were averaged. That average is 0.62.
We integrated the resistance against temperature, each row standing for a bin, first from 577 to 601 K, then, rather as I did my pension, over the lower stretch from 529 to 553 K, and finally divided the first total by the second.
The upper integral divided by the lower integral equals 1.02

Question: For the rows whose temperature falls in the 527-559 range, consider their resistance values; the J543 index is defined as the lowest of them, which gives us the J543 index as 74.54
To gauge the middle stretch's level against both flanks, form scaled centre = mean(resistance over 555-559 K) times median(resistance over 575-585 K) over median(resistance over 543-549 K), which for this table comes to 87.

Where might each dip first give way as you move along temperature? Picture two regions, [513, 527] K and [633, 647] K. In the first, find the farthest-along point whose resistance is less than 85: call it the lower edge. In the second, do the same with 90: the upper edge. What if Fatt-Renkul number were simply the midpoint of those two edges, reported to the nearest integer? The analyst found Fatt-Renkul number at 586 K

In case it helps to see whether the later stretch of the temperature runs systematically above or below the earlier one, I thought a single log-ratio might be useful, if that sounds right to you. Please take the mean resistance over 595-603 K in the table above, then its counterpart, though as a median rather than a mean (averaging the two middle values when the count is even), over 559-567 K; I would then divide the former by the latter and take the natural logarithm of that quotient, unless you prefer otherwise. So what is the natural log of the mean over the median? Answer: 0.041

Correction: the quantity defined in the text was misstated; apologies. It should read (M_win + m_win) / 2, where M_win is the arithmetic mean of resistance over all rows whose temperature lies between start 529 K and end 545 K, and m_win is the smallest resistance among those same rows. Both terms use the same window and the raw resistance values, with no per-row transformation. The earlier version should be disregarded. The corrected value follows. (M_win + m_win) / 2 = 82.8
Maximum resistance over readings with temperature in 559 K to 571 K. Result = 89.38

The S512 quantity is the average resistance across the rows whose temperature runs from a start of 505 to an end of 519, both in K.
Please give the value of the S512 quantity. 53.7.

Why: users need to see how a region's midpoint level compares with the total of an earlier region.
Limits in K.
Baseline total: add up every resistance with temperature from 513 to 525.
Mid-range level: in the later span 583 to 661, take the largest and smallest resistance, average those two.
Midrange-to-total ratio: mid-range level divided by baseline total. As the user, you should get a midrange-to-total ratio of 0.26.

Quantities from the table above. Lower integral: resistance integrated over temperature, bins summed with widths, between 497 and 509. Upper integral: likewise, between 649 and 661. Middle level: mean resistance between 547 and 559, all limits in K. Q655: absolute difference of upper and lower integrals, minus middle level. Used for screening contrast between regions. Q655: 187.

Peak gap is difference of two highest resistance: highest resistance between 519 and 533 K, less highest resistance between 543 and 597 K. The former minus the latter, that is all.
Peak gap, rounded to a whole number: -11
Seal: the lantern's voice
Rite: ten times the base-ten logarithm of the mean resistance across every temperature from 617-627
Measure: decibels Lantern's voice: 19.5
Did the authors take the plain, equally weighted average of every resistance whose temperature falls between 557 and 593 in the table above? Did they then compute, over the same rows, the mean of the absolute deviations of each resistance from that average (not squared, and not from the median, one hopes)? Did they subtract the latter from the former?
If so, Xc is 87.1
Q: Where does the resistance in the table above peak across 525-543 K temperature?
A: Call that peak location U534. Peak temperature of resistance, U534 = 542.0 K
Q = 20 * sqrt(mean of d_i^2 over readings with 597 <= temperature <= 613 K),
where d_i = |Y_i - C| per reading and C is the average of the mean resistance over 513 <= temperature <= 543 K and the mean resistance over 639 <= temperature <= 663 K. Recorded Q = 198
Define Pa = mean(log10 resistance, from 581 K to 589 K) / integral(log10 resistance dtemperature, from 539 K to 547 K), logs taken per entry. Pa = 0.125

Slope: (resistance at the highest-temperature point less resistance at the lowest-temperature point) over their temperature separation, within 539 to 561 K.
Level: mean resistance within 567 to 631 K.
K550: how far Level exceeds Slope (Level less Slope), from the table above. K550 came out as 90.2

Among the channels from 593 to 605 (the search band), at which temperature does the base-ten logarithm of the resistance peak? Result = 604.0 K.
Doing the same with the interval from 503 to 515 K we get 504.0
